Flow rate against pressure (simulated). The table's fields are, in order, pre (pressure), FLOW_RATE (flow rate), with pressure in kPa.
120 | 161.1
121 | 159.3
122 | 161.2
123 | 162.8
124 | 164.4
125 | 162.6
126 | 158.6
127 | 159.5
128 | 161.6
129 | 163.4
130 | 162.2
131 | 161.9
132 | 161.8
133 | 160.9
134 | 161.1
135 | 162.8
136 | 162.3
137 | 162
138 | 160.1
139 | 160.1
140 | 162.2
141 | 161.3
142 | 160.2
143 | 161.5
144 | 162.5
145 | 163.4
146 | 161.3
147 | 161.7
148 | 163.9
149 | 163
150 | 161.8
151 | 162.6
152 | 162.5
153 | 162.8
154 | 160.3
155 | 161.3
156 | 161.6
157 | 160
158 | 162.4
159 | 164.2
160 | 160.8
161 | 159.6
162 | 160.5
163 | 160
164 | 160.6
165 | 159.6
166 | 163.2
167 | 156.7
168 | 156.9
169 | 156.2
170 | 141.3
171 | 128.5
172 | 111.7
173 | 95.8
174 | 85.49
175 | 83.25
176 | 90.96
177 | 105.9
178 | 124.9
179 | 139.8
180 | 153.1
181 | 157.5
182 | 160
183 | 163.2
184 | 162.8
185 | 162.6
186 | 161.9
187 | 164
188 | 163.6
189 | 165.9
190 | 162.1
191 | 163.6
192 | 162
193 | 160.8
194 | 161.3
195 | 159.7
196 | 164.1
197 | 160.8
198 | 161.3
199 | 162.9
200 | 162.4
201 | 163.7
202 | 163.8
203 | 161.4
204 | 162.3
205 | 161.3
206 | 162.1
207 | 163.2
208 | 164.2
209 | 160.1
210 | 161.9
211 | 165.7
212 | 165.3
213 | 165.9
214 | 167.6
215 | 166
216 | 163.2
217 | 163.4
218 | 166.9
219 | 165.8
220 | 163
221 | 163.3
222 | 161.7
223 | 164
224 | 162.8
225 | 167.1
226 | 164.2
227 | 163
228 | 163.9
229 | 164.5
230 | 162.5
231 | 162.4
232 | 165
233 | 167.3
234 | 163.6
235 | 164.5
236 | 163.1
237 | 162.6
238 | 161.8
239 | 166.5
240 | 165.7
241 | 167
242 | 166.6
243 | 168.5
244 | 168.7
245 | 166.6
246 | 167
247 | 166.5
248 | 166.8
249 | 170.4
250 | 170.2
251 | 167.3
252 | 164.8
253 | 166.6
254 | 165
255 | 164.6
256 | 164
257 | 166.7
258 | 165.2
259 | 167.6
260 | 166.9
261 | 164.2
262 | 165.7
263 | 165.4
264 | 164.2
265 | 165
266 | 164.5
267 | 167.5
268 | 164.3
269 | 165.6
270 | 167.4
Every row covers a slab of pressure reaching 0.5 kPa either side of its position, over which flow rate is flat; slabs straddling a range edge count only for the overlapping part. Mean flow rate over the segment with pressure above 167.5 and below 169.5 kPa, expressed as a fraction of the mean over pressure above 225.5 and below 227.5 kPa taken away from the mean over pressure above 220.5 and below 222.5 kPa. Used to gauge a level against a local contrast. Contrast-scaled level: -142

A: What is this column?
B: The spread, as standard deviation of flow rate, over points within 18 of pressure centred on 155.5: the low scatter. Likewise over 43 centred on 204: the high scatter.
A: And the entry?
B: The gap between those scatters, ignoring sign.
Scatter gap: 0.5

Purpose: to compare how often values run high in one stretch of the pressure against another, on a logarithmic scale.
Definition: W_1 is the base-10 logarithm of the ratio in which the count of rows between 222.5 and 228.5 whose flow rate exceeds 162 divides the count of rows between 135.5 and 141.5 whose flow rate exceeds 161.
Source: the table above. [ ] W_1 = -0.18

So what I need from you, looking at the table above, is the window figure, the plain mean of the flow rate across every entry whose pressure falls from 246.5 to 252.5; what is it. 168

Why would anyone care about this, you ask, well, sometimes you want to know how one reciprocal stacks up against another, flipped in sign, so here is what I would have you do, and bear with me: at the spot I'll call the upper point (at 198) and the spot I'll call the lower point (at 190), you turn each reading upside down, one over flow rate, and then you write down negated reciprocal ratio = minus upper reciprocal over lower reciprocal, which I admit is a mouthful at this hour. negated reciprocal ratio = -1.00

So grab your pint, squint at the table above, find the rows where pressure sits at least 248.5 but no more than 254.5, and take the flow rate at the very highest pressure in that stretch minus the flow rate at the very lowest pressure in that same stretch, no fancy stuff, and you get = -5.4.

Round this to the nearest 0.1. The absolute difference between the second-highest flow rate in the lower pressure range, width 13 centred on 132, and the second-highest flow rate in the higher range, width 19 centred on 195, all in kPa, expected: 1.3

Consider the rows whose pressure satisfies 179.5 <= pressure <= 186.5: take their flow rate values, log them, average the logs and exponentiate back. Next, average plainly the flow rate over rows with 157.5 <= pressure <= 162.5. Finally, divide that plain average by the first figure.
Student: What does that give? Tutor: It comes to 1.01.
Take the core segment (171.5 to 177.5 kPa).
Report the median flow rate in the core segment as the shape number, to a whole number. 93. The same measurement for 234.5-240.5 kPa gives 164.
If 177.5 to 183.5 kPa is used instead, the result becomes 155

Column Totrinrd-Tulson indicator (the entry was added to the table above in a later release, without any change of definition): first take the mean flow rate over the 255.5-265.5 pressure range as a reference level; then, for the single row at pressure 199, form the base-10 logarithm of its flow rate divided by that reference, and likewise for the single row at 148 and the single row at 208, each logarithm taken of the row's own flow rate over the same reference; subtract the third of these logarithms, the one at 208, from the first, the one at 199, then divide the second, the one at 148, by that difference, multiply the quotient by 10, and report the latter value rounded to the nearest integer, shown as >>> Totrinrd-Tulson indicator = 12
